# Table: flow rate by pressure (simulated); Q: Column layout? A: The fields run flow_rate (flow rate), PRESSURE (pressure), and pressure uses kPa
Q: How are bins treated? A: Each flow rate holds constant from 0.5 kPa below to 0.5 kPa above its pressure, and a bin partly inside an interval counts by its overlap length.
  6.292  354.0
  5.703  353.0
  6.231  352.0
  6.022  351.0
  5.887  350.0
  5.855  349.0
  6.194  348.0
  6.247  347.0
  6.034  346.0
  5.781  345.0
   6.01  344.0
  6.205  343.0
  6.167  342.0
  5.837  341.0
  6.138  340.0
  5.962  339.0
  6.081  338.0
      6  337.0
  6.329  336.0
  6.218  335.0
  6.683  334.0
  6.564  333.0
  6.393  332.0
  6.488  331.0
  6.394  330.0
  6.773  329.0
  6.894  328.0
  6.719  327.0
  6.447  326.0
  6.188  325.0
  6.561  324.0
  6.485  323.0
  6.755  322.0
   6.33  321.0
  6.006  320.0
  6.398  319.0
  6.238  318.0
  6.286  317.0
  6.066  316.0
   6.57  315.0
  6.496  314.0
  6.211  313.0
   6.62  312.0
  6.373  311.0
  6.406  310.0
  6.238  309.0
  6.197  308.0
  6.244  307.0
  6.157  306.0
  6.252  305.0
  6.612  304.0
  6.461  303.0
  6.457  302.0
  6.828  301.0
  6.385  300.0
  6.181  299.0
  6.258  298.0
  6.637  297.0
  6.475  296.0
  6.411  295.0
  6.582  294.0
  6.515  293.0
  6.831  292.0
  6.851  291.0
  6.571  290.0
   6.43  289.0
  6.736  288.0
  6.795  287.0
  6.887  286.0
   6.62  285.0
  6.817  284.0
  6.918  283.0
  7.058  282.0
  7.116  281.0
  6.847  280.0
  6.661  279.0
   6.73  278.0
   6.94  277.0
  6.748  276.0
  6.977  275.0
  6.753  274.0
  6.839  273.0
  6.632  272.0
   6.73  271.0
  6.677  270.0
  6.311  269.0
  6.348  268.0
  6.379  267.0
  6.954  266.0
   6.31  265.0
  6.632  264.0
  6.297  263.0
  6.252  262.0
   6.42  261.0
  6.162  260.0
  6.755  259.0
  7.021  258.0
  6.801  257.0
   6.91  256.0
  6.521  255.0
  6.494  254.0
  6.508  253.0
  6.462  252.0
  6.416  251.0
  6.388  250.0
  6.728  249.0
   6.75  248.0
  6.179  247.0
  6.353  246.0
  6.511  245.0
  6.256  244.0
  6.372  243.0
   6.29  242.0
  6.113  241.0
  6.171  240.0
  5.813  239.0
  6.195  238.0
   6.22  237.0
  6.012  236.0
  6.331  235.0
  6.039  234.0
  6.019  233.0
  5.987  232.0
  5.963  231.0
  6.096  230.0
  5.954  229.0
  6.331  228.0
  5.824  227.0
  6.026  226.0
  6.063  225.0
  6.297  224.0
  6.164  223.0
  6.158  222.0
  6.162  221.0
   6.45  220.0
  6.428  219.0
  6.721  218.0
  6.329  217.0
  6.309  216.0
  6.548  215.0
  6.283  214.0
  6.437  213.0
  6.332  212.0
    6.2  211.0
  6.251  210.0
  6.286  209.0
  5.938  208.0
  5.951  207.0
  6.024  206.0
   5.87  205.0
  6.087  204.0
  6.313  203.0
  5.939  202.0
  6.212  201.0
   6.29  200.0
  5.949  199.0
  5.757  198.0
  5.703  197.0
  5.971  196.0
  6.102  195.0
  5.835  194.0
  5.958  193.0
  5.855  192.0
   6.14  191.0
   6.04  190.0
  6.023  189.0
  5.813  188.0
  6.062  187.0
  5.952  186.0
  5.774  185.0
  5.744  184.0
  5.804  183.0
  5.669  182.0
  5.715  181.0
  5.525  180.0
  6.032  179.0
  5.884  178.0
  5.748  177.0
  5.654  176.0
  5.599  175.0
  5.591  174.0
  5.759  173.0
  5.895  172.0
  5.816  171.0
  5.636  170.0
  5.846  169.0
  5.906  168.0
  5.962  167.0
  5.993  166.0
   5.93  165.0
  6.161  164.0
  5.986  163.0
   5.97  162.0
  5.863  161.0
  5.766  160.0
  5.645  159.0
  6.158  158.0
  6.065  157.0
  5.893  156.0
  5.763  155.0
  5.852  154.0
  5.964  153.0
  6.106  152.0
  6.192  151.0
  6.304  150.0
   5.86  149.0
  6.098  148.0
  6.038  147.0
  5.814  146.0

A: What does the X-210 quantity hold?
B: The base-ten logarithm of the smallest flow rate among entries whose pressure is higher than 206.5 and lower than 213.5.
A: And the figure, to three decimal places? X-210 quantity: 0.774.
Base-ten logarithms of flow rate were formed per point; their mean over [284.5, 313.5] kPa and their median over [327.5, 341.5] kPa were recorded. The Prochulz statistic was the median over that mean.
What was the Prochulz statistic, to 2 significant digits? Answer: 0.99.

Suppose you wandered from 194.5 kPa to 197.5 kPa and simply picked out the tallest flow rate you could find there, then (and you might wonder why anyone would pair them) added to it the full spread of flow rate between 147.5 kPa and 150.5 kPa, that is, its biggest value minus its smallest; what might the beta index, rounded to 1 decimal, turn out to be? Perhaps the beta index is 6.5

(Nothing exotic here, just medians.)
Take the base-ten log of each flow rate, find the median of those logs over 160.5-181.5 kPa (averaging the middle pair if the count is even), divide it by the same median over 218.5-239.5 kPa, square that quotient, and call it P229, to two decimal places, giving 0.96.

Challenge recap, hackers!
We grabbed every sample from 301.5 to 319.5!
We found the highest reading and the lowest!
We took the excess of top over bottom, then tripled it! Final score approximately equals 1.7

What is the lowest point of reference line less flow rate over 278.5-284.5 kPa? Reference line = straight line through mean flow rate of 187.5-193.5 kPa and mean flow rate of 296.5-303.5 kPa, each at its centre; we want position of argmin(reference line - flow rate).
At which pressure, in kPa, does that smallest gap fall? 281.0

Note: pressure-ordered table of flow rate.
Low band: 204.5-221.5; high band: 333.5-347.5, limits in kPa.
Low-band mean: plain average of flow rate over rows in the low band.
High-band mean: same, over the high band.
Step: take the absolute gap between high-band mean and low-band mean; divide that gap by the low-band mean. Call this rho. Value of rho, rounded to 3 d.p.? 0.023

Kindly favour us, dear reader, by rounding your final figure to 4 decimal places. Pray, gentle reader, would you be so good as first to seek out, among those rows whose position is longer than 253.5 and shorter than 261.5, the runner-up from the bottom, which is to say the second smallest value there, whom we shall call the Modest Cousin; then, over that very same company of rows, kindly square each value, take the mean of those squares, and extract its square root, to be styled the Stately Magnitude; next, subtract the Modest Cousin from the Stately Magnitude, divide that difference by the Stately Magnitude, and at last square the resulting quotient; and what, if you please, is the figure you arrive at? 0.0011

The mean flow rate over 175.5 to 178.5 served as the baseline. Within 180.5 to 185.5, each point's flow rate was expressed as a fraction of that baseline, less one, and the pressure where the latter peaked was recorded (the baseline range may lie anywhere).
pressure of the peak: 183.0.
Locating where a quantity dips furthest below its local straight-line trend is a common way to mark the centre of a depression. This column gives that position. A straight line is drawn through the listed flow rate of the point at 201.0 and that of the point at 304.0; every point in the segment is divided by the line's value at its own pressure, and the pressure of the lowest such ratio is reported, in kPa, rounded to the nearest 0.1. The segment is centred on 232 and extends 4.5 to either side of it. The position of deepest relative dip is 229.0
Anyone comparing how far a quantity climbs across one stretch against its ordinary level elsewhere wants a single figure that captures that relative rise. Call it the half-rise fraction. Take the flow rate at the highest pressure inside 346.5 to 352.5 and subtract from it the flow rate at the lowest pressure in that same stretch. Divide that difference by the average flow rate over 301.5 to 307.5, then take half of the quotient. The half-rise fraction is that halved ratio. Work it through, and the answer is -0.001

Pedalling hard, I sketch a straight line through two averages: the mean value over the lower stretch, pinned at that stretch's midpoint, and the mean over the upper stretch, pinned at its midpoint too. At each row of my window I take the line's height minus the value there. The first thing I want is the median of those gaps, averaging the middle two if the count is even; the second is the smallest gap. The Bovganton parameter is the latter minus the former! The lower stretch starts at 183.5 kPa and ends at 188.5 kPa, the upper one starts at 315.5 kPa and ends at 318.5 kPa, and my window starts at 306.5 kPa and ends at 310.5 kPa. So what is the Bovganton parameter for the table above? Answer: -0.16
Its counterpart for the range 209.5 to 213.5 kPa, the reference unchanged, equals -0.14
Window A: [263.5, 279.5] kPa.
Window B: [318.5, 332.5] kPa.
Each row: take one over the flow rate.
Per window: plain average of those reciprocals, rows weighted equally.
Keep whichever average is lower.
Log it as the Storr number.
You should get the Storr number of 0.1502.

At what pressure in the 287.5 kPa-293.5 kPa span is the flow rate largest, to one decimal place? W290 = 291.0 kPa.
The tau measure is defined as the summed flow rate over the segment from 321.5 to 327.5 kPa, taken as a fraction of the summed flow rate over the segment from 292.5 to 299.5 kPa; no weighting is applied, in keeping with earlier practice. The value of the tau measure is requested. 0.87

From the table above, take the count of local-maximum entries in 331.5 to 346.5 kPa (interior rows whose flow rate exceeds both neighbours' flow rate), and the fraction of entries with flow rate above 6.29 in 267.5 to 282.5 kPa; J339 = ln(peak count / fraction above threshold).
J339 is 1.61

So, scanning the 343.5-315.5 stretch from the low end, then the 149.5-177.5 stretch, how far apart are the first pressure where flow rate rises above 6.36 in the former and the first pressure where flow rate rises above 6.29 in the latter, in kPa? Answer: 169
